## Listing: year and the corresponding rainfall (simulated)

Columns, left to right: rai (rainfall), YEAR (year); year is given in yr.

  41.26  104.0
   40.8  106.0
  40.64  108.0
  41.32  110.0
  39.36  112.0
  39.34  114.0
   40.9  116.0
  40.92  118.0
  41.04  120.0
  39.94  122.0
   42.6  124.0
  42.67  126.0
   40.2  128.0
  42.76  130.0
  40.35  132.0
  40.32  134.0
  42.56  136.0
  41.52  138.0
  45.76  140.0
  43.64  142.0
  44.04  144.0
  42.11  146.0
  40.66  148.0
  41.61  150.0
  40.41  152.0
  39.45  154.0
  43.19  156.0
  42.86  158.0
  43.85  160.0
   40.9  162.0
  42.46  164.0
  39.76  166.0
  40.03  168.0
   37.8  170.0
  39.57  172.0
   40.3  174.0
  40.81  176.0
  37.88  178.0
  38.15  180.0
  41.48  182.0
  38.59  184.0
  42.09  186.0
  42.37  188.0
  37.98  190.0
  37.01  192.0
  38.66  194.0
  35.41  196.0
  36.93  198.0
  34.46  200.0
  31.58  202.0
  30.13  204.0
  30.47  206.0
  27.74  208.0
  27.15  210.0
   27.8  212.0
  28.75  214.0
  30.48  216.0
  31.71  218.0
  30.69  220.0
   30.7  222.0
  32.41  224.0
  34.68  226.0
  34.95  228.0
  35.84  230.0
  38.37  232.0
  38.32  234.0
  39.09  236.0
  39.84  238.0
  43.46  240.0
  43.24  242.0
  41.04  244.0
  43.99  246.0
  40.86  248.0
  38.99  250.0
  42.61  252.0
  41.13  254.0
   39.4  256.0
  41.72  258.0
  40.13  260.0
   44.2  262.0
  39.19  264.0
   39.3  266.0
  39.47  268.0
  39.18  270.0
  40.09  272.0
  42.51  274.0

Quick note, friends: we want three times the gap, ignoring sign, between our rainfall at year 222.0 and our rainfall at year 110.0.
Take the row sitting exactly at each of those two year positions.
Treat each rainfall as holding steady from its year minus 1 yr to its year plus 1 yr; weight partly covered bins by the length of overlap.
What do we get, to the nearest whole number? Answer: 32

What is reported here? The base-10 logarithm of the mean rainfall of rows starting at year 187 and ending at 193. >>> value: 1.59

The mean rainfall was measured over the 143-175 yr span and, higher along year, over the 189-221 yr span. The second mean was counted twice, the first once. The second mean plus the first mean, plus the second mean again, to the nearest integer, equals 106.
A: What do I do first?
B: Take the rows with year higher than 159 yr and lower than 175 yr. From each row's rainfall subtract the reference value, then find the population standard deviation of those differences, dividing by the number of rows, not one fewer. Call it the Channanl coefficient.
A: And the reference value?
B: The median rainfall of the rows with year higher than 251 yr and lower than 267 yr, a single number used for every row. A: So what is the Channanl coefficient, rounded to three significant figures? 1.74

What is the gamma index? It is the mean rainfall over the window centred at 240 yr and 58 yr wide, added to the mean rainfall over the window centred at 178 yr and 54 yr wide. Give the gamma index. 76.7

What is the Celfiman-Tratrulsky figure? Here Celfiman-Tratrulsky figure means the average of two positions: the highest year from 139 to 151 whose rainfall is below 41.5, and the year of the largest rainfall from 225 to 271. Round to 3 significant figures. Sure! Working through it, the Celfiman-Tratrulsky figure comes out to 205 yr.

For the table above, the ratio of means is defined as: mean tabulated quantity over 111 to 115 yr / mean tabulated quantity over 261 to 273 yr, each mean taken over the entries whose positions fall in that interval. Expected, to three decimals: 0.978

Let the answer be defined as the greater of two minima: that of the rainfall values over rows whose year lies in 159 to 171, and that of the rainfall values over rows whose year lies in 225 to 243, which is 37.8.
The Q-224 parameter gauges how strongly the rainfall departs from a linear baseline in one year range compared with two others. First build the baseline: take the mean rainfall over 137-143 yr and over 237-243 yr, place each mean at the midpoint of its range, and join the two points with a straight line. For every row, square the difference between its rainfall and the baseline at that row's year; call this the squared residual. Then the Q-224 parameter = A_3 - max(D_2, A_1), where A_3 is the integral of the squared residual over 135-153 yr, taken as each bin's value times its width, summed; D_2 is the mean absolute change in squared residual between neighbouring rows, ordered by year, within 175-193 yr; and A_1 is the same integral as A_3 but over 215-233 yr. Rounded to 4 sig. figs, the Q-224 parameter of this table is -1553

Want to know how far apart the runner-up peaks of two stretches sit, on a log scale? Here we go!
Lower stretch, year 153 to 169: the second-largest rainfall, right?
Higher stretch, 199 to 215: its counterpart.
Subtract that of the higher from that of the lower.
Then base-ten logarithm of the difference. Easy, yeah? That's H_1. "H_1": 1.1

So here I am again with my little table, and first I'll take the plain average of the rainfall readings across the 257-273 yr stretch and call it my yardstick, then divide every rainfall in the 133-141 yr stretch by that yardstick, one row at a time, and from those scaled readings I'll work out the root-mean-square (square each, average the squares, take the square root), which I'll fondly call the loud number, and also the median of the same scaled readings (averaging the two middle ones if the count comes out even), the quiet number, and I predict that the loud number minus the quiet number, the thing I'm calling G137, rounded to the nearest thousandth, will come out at 0.014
